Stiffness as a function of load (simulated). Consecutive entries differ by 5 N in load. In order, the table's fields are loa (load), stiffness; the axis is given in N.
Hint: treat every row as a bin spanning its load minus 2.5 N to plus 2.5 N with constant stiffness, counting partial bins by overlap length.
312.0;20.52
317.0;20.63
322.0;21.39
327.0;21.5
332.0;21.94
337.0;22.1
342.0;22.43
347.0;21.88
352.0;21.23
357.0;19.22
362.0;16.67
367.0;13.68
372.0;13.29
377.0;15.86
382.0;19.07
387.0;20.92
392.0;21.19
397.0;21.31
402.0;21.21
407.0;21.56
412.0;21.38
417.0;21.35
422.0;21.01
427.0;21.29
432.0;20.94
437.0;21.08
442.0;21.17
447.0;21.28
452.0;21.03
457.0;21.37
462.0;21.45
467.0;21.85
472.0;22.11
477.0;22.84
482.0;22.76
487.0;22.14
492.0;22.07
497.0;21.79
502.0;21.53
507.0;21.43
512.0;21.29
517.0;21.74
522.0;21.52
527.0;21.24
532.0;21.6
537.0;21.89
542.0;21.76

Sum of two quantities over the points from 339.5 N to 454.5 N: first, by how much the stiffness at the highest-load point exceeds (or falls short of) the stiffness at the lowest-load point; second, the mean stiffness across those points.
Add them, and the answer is 18.6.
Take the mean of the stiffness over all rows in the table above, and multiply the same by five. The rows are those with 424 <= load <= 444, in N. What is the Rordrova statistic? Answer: 106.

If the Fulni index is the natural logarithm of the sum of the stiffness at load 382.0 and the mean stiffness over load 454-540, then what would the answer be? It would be 3.710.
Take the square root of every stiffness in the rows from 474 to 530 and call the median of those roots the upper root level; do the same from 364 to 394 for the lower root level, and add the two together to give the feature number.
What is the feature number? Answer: 8.84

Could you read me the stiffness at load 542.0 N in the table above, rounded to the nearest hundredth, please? 21.76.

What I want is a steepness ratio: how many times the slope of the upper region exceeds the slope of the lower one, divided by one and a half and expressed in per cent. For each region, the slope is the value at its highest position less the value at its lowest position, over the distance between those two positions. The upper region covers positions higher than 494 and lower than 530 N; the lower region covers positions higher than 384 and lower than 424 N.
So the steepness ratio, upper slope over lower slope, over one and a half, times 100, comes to -475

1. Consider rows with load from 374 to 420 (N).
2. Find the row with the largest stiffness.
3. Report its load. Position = 407.0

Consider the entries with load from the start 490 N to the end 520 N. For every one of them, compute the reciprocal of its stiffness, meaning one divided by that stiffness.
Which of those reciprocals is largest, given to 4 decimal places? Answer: 0.0470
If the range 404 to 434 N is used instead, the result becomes 0.0478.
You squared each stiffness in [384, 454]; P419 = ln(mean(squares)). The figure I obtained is 6.11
